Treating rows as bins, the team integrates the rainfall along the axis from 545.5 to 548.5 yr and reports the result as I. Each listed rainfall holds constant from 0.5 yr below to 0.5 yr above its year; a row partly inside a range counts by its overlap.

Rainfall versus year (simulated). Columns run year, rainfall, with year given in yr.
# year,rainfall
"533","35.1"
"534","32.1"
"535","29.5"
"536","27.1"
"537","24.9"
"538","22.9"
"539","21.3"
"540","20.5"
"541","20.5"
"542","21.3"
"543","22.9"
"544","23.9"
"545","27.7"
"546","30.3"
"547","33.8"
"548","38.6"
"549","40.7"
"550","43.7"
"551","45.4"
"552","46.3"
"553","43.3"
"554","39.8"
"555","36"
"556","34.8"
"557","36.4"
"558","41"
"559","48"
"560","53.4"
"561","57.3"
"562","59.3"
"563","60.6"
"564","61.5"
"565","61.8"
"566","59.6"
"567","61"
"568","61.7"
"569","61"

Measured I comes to 103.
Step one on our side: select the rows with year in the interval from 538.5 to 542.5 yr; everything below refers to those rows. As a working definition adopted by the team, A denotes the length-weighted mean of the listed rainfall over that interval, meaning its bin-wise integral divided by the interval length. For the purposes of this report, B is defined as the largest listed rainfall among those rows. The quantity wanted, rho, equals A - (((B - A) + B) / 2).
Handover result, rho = 10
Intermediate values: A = 21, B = 21.3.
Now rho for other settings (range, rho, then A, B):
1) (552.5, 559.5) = 12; 40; 48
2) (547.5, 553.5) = 18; 43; 46.3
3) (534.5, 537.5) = 11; 27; 29.5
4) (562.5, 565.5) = 30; 61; 61.8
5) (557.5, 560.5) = 18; 47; 53.4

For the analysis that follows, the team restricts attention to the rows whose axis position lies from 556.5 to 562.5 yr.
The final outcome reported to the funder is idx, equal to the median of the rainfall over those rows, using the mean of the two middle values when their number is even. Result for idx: 51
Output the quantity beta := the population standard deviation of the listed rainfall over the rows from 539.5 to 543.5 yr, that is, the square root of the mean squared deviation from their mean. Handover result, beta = 1.0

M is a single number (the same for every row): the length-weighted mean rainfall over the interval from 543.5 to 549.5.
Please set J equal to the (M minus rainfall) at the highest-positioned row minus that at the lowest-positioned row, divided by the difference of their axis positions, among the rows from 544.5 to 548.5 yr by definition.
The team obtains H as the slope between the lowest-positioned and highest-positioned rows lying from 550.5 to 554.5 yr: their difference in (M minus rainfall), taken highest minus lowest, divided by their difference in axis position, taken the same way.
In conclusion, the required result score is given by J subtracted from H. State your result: 5.5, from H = 1.87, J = -4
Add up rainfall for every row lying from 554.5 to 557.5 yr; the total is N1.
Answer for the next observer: 107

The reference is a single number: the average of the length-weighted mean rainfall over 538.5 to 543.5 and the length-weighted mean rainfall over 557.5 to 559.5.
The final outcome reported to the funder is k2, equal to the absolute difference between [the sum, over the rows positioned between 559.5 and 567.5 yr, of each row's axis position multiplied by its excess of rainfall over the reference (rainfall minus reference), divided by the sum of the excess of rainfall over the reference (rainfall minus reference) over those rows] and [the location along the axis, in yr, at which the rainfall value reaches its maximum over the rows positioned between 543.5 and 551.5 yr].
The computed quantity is 12.7 yr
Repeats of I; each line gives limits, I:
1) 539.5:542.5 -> 62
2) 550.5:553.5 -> 135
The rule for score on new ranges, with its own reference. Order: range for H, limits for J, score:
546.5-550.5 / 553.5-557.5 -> -4.4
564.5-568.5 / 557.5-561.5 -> 5.5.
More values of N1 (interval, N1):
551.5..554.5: 129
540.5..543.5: 65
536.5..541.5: 110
